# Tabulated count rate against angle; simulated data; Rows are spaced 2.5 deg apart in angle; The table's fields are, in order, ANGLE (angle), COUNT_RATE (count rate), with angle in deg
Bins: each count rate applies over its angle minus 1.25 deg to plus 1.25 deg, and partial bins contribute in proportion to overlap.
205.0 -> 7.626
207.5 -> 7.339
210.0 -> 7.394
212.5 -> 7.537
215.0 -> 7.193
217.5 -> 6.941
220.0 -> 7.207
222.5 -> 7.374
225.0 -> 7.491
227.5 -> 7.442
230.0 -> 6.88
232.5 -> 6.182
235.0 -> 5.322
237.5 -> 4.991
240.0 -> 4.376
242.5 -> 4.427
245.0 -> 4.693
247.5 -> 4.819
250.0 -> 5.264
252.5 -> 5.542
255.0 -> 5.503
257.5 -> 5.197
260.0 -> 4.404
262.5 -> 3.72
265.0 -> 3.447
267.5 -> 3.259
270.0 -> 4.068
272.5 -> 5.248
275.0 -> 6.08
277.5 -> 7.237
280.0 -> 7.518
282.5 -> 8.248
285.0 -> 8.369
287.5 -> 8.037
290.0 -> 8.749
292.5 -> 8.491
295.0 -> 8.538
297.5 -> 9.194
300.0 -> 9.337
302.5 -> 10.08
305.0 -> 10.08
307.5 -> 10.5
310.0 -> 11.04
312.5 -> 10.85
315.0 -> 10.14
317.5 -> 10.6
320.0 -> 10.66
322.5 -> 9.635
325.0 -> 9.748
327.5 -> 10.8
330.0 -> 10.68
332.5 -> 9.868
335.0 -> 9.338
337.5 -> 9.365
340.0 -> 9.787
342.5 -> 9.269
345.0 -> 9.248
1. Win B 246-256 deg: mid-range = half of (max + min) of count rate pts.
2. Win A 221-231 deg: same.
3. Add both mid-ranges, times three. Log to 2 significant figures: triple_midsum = 37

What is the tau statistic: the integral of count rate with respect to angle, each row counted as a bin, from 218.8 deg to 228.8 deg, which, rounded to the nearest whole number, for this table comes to 74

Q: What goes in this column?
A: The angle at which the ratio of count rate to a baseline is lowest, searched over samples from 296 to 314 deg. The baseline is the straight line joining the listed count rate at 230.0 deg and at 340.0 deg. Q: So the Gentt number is 297.5 deg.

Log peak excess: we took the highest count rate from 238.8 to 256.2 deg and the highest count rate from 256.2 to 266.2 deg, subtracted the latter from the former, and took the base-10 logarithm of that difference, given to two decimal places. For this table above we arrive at -0.46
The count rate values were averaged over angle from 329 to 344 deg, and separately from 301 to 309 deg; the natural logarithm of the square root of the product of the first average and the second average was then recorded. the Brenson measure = 2.30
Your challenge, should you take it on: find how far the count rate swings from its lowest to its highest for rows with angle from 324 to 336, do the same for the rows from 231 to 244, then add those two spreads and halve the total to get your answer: 1.63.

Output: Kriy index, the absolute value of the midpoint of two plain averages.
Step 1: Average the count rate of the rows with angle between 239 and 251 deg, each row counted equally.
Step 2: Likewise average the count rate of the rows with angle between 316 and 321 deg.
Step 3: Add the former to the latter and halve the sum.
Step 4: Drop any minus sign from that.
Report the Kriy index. 7.7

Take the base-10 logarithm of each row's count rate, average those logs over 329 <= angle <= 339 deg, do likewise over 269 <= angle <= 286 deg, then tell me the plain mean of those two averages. 0.90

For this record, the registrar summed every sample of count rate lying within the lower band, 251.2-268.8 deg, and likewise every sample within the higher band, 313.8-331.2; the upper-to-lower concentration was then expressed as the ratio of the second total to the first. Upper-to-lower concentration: 2.3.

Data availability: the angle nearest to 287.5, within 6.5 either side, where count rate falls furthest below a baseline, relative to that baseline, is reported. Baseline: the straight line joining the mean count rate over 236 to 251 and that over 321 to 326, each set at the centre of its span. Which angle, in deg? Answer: 287.5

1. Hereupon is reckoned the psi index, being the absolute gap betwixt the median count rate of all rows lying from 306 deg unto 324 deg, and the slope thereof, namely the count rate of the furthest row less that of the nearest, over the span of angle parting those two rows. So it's 11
